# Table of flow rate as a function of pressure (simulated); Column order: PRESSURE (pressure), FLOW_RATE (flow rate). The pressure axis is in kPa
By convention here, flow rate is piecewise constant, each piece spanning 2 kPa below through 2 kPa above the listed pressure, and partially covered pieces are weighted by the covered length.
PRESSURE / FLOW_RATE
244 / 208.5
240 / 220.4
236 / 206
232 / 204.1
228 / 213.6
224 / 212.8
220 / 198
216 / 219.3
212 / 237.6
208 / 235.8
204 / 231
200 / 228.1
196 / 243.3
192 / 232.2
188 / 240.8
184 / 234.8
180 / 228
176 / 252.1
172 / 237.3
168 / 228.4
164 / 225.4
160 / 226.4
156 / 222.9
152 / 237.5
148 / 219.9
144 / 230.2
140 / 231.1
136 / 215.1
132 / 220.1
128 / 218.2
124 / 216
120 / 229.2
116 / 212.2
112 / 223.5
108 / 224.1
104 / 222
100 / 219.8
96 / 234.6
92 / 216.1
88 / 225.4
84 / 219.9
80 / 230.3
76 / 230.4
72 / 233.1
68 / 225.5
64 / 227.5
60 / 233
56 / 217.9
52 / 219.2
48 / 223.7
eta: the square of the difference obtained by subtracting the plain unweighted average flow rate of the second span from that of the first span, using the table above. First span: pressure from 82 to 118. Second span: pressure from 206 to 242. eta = 31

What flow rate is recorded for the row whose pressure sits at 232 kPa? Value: 204.1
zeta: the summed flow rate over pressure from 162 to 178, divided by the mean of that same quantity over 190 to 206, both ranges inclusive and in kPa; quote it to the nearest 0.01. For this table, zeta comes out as 4.04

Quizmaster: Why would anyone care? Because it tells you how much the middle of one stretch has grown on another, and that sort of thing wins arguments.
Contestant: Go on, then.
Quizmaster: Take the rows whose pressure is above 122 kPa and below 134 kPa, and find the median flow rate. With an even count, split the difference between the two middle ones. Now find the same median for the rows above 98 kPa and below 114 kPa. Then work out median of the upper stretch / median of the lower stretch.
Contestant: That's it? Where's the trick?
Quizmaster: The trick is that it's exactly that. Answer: 0.980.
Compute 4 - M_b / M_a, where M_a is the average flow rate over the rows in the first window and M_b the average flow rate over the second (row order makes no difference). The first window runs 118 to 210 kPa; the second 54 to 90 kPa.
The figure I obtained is 3.01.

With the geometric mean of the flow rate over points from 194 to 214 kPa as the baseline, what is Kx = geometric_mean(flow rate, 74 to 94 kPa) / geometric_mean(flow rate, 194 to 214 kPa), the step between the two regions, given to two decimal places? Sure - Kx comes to 0.95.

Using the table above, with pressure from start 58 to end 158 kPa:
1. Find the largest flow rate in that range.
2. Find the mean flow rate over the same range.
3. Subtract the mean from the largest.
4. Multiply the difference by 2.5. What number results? 32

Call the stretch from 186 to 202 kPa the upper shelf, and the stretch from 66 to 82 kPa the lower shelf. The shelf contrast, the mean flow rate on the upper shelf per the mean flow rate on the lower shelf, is 1.03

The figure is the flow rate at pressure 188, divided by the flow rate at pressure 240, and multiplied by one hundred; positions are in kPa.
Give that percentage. 109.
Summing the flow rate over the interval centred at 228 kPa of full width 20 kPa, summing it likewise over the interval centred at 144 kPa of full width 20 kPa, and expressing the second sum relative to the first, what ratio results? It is 1.10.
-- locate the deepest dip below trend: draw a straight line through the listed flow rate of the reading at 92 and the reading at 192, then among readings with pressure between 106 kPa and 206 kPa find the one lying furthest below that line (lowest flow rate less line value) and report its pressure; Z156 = 136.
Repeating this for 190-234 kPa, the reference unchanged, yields 220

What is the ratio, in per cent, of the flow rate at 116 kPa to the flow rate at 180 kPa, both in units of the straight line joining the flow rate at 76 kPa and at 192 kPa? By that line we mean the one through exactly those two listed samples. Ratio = 93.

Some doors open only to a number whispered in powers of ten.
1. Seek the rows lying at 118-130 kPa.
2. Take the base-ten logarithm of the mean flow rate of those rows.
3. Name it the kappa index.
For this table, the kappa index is 2.34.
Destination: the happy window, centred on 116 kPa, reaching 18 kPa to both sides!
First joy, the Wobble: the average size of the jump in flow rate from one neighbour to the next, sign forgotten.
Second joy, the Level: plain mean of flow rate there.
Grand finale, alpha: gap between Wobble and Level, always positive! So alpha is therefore 214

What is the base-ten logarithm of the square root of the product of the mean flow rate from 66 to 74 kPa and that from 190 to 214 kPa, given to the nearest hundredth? 2.37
